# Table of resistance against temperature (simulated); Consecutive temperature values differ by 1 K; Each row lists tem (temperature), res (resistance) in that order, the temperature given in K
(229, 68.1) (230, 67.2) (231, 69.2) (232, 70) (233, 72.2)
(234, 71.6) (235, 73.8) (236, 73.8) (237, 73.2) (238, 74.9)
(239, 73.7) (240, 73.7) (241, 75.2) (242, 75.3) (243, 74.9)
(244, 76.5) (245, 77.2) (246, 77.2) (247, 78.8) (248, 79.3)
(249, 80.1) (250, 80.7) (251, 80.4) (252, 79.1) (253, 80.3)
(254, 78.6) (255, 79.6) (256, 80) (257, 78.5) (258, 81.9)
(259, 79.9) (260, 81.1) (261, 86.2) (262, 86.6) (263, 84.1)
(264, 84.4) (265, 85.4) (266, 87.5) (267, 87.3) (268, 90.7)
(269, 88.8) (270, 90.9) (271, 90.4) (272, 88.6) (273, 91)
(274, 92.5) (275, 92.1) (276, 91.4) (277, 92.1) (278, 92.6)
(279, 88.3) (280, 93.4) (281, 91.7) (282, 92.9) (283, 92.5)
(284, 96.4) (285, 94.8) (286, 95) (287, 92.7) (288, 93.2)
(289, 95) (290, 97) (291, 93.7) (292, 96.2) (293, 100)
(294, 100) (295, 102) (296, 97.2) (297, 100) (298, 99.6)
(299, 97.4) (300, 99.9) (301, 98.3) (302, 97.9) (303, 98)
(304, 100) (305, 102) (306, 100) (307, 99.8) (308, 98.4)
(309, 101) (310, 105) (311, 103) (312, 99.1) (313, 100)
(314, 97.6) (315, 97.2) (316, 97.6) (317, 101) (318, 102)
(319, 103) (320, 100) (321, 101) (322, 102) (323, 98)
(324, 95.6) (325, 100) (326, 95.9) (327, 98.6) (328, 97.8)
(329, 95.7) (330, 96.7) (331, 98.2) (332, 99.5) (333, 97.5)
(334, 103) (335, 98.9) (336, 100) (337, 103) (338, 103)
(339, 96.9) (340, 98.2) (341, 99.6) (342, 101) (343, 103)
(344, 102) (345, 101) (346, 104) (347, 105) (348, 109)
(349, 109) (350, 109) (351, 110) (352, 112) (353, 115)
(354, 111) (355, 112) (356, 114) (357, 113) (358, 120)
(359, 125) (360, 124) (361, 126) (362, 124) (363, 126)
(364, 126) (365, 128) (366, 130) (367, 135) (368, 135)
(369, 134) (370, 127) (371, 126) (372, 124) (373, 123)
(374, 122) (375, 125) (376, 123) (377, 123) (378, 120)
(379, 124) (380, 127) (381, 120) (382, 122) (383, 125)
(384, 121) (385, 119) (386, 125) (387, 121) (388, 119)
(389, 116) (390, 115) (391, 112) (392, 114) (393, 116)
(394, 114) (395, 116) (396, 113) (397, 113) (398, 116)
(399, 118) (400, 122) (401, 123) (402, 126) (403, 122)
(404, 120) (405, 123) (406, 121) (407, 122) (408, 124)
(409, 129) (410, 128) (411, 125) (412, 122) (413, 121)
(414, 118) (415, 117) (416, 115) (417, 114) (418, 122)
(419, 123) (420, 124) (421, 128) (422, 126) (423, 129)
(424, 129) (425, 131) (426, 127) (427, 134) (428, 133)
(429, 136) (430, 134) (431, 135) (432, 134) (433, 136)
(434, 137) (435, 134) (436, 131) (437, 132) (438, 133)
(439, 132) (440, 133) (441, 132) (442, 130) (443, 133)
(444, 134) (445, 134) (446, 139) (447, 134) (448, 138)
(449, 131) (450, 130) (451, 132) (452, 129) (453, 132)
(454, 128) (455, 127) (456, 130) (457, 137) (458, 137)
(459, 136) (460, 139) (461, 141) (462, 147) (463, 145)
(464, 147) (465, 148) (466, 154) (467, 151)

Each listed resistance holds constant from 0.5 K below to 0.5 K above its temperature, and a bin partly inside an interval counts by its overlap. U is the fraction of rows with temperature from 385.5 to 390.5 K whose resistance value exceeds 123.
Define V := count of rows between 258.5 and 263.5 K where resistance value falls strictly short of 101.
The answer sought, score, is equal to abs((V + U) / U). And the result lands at 26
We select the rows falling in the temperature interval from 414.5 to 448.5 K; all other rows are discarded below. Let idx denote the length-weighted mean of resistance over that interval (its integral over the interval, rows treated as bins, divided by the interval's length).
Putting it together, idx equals 130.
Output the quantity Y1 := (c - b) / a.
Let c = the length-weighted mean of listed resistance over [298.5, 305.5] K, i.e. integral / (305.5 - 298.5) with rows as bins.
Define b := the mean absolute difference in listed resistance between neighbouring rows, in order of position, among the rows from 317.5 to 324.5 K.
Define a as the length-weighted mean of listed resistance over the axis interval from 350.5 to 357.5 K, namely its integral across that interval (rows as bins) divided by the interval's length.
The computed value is 0.86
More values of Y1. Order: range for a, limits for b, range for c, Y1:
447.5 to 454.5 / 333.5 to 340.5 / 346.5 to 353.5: 0.82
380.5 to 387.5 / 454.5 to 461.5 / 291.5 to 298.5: 0.79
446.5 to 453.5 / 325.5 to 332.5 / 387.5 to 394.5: 0.86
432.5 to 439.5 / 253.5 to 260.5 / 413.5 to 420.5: 0.88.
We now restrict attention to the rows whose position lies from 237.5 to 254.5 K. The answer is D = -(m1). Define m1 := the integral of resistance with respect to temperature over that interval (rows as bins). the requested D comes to -1316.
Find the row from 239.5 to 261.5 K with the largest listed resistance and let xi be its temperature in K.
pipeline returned 261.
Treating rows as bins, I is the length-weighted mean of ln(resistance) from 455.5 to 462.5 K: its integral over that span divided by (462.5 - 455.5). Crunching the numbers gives 4.93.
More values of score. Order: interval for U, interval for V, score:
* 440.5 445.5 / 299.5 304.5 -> 6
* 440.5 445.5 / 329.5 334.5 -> 5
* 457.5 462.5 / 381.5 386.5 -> 1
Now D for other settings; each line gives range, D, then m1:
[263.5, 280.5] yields -1527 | 1527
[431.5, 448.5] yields -2276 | 2276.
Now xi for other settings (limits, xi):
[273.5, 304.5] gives 295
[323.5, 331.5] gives 325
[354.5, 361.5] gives 361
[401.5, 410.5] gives 409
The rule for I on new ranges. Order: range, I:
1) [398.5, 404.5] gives 4.80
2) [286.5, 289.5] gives 4.54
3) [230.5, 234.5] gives 4.26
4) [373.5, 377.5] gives 4.81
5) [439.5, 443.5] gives 4.88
